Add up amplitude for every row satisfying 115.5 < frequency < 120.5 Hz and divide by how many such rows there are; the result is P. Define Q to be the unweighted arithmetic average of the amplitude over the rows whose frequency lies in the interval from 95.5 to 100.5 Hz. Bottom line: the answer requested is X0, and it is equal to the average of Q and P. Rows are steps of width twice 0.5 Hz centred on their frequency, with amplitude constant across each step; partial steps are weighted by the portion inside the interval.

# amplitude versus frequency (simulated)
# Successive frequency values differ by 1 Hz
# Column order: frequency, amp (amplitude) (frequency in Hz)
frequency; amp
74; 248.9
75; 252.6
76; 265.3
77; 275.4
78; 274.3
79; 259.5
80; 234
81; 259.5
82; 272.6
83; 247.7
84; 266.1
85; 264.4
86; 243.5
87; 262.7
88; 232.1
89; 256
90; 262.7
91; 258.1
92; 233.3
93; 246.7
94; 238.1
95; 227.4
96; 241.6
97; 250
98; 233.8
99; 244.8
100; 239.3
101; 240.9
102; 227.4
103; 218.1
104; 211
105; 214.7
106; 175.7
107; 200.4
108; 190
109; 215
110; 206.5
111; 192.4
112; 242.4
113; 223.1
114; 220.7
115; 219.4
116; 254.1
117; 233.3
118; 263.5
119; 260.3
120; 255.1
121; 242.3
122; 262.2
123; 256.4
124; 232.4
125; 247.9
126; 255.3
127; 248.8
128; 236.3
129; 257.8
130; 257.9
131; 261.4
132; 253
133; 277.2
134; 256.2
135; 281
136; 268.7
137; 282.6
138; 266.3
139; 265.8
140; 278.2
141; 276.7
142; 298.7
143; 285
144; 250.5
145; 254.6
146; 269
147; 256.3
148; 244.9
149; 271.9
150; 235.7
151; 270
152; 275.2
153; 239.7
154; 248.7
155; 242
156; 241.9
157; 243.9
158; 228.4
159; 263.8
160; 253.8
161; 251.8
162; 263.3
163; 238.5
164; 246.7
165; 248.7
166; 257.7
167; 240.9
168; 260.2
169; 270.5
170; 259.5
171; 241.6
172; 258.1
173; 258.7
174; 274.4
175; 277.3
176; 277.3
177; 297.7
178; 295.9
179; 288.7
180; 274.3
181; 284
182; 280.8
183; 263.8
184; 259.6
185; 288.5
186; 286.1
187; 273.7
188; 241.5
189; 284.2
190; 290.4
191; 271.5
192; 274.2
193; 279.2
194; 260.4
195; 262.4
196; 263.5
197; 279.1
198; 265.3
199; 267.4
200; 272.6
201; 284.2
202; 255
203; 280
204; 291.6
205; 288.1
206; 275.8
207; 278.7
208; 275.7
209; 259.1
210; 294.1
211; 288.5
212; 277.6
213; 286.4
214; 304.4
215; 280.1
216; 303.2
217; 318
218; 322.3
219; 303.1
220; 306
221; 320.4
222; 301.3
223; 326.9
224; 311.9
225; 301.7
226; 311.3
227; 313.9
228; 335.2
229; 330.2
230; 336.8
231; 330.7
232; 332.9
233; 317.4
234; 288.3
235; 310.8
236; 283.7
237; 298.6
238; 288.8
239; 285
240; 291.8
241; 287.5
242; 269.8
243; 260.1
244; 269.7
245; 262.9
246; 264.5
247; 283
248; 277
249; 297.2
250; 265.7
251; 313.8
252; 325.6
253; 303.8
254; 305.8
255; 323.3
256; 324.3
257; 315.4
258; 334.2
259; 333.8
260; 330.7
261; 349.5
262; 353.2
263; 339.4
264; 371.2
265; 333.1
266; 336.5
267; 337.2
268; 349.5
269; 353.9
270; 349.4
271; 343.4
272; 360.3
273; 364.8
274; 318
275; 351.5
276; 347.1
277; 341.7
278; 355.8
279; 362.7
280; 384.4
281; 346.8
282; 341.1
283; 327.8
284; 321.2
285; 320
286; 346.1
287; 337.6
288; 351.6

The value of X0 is 248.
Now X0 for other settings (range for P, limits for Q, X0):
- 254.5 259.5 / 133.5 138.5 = 299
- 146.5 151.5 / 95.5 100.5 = 249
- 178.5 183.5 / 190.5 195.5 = 274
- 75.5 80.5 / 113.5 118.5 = 250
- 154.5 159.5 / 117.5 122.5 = 250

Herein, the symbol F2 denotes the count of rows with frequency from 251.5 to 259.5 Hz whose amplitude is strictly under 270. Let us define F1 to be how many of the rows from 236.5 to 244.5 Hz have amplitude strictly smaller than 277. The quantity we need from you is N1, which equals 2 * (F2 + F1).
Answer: 6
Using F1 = 3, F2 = 0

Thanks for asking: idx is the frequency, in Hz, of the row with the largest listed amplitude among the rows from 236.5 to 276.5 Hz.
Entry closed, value 264 Hz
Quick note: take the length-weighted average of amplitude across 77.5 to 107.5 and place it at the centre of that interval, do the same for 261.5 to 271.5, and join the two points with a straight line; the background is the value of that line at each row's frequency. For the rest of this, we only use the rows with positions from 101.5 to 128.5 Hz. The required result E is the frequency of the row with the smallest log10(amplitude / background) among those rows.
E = 106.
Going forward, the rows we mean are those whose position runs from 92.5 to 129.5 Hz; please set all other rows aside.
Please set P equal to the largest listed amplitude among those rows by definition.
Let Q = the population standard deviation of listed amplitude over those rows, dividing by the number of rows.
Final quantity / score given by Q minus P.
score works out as -242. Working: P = 263.5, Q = 21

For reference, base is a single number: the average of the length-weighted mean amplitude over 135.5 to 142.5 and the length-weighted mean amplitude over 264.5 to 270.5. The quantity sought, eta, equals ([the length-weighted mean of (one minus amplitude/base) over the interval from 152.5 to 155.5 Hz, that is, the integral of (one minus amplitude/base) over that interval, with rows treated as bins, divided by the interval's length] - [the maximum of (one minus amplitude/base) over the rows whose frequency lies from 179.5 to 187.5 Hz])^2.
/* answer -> 0.003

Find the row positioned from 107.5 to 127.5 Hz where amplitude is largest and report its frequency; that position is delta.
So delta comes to 118 Hz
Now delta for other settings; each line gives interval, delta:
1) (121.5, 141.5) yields 137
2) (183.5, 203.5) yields 190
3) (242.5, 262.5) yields 262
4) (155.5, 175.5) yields 175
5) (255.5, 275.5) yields 264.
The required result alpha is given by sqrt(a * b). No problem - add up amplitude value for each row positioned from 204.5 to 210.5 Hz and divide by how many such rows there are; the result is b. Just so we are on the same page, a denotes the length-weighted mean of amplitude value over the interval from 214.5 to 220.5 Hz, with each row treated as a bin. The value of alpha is 292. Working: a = 305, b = 279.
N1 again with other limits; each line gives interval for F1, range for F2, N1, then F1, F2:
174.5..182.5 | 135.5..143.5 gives 8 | 1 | 3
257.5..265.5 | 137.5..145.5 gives 8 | 0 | 4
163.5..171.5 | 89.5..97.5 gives 32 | 8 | 8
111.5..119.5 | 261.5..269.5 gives 16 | 8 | 0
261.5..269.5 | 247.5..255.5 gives 2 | 0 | 1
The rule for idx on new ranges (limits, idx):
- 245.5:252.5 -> 252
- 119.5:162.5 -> 142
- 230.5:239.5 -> 232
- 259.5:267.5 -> 264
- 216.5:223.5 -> 223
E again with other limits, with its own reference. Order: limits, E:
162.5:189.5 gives 188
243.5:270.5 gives 245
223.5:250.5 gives 243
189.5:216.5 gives 202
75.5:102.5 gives 102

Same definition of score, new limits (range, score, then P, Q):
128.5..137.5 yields -272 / 282.6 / 11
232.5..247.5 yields -301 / 317.4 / 16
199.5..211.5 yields -282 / 294.1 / 12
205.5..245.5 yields -315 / 336.8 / 22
